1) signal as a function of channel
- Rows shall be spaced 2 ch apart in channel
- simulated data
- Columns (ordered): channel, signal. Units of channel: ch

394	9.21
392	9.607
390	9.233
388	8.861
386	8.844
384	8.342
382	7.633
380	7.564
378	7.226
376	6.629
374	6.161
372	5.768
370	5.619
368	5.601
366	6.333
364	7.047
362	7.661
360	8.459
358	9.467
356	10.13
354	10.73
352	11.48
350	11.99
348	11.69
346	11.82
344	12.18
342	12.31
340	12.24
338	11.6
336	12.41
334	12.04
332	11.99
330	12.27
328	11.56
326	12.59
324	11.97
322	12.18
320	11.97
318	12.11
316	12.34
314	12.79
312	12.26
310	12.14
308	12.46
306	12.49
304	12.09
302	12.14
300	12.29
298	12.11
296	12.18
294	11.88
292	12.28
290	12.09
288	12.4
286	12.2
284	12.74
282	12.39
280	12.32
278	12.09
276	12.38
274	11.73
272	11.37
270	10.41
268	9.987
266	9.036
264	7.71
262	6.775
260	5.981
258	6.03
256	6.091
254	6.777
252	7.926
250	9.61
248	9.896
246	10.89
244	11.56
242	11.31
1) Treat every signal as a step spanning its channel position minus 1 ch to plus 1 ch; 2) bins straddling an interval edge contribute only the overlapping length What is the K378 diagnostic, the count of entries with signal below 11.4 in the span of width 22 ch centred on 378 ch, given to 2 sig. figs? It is 11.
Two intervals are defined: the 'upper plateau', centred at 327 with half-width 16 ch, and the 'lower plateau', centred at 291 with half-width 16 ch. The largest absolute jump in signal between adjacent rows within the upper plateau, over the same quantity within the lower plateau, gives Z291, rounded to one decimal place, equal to 1.9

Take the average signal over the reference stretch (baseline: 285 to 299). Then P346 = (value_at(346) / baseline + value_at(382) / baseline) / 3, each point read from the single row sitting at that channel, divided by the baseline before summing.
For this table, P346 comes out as 0.53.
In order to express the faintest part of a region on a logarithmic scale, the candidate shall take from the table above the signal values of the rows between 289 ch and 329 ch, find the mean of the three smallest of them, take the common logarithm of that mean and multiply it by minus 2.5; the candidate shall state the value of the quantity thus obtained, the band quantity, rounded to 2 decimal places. -2.68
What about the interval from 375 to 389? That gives -2.13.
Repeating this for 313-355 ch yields -2.63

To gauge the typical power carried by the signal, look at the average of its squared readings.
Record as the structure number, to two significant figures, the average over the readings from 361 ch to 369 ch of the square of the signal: 45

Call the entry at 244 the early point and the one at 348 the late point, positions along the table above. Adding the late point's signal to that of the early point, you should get 23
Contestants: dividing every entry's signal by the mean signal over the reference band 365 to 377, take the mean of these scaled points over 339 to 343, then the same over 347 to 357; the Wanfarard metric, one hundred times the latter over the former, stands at 91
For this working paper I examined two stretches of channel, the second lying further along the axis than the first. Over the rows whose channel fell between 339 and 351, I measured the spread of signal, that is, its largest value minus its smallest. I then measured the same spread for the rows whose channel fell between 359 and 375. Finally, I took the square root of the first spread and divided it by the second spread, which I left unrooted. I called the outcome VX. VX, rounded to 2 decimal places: 0.28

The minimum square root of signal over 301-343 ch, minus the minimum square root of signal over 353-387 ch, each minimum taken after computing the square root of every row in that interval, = 1.0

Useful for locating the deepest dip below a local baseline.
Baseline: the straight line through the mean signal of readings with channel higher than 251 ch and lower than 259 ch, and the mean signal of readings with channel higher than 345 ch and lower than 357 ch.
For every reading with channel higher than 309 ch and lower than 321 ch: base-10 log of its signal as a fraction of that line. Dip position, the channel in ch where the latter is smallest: 320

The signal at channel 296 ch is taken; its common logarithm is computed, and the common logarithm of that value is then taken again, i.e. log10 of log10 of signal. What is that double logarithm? 0.0357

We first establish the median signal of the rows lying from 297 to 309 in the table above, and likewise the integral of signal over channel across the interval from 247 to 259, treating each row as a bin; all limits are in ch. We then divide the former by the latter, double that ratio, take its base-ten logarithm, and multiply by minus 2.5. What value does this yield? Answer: 1.45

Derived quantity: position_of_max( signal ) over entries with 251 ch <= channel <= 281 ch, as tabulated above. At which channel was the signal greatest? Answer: 276 ch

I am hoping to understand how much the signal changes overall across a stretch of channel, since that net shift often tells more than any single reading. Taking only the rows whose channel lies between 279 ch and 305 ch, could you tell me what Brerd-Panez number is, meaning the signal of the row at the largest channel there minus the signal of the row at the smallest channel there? -0.2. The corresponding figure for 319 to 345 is 0.2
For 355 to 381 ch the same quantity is -2.6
